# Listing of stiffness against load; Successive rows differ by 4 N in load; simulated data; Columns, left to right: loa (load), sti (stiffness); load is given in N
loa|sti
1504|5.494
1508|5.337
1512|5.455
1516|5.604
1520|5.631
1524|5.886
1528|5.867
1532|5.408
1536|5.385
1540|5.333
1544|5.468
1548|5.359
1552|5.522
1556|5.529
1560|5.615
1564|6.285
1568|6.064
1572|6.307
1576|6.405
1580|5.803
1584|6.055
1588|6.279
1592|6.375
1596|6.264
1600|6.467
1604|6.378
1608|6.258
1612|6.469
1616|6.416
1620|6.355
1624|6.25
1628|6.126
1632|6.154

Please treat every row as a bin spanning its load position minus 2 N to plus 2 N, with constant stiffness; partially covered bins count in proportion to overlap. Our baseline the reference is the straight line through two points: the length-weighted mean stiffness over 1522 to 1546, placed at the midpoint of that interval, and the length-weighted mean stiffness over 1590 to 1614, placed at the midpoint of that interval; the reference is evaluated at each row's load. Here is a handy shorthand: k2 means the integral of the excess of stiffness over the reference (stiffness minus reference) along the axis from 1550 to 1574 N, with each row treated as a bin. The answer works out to -0.1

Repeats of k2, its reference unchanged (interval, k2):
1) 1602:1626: -3.8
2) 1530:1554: -5.8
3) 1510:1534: 5.4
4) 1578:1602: -0.4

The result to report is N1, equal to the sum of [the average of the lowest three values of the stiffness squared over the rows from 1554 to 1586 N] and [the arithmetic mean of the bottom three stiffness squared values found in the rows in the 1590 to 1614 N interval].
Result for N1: 71.6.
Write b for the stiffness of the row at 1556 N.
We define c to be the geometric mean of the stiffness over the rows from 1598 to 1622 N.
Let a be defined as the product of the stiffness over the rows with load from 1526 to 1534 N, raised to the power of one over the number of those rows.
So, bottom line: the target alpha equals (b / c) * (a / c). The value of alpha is 0.76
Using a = 5.6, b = 5.529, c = 6.39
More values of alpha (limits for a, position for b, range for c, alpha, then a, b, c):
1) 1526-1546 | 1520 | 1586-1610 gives 0.77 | 5.5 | 5.631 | 6.34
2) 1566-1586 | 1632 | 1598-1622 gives 0.92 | 6.1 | 6.154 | 6.39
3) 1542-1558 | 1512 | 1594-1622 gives 0.73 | 5.5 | 5.455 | 6.37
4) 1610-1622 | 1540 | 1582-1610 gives 0.86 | 6.4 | 5.333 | 6.30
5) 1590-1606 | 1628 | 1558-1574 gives 1.06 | 6.4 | 6.126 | 6.06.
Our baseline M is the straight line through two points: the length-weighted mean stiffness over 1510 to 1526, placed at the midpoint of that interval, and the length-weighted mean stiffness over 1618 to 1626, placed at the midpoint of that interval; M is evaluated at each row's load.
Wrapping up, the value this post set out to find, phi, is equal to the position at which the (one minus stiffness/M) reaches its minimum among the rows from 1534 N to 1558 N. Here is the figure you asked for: 1552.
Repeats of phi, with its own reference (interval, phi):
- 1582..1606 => 1600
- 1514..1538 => 1524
